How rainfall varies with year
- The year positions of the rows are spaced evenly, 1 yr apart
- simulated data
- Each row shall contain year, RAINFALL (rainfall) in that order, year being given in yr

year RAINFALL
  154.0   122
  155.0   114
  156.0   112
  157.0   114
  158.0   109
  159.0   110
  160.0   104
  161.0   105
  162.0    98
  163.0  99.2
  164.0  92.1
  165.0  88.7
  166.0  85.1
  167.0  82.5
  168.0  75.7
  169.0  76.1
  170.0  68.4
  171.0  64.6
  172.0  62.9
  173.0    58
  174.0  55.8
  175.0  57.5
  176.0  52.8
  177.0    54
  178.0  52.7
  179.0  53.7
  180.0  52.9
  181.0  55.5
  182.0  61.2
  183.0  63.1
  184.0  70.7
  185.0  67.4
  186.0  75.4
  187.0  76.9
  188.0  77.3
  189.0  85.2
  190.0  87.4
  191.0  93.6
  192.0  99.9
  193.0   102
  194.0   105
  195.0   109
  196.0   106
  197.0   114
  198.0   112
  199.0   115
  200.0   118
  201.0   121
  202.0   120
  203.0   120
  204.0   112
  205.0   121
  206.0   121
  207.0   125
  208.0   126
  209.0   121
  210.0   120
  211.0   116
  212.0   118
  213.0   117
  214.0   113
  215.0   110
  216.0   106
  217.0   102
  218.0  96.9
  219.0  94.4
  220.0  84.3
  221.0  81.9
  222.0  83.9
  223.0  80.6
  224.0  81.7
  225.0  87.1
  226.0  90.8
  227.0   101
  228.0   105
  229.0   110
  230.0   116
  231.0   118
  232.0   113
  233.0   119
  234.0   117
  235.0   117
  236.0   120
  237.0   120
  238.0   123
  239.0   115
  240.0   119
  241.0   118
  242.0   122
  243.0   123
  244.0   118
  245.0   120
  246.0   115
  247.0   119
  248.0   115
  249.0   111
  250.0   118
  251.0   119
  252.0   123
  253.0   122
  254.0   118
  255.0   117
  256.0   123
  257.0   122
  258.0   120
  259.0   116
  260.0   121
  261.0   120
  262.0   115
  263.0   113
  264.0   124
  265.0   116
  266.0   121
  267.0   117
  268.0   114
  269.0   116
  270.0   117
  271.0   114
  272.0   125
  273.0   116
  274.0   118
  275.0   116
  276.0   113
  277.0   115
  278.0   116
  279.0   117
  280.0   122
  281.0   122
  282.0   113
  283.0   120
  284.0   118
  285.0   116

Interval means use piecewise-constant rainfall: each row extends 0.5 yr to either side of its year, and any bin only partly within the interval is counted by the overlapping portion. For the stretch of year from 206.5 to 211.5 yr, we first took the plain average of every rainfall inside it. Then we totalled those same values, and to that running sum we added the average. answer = 730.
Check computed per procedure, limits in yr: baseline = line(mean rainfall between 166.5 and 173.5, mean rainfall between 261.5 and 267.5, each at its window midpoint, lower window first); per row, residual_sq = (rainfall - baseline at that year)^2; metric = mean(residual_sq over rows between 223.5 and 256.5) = 145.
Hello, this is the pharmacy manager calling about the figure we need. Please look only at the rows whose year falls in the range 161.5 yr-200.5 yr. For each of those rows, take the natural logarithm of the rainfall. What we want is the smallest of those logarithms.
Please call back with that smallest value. 4.0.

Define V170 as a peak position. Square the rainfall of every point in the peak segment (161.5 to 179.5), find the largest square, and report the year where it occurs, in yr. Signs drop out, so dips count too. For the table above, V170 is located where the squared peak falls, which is 163.0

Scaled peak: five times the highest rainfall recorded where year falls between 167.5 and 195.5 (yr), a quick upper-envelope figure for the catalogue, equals 545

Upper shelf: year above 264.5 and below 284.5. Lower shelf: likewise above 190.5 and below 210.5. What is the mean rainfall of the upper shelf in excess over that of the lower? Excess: 3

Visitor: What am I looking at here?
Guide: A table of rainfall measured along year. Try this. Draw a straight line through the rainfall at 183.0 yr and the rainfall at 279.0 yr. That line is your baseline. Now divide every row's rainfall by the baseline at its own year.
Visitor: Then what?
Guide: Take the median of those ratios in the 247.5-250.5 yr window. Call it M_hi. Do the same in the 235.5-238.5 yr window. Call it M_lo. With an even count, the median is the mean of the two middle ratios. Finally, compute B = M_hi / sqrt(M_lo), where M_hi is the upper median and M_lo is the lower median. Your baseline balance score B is 1.02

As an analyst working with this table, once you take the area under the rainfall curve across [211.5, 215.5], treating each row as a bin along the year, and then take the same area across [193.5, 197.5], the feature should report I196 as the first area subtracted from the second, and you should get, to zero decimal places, -24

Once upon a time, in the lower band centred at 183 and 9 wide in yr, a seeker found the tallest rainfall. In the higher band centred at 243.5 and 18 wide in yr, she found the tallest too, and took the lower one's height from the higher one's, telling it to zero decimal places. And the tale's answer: 46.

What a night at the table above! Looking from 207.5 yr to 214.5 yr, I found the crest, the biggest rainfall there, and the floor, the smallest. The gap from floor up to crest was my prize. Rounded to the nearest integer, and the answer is 13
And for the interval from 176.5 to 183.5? 10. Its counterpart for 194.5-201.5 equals 15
